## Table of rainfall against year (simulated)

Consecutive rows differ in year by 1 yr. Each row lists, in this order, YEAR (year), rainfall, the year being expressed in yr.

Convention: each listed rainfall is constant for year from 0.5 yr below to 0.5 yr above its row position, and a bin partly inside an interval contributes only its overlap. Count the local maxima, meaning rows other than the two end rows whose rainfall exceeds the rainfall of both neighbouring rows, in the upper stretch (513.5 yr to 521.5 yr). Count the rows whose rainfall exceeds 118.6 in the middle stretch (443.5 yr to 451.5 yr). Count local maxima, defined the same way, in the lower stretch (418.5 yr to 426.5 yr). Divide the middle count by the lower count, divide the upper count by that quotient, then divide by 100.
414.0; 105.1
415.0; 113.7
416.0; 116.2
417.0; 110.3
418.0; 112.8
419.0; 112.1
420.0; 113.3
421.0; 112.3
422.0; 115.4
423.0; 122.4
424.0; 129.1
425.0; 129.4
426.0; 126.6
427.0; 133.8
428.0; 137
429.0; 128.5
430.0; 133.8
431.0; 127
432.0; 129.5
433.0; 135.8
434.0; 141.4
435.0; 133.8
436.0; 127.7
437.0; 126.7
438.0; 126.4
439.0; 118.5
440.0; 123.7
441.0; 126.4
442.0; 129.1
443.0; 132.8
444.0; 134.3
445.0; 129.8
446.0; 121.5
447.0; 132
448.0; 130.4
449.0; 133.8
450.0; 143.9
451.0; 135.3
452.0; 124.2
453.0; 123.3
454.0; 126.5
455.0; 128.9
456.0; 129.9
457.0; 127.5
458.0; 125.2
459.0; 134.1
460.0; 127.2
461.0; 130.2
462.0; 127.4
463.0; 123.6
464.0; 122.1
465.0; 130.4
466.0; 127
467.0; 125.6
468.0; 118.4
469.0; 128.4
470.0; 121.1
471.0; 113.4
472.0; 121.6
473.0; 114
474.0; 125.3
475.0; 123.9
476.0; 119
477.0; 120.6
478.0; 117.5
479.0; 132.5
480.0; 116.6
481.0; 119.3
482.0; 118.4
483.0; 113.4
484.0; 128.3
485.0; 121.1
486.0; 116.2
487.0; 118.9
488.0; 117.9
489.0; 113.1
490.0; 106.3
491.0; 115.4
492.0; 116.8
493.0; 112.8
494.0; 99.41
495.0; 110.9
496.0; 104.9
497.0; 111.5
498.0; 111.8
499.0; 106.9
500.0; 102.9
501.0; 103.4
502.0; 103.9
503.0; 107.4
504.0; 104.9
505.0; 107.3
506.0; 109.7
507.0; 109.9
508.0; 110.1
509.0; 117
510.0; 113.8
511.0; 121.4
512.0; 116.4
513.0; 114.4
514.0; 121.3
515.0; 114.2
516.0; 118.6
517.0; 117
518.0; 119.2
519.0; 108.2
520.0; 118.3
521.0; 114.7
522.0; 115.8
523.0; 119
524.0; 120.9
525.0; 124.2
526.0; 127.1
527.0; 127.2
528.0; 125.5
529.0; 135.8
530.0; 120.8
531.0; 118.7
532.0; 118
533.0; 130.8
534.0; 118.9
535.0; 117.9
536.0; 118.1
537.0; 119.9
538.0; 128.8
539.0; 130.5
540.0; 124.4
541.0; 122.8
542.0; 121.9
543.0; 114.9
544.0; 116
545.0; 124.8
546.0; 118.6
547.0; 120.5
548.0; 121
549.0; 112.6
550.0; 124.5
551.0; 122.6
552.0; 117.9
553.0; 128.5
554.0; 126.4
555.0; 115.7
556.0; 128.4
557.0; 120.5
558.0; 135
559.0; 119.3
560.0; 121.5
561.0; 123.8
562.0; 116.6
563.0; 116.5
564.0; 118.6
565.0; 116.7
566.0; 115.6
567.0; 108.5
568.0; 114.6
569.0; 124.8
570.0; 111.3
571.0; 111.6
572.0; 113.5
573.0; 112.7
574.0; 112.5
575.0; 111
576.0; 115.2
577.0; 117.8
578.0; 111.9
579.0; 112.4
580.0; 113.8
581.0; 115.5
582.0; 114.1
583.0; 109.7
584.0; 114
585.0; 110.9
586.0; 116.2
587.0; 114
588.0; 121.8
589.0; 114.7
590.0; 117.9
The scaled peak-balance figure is 0.0075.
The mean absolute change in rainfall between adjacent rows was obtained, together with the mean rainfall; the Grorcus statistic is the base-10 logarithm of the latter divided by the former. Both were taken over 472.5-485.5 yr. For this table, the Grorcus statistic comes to 1.24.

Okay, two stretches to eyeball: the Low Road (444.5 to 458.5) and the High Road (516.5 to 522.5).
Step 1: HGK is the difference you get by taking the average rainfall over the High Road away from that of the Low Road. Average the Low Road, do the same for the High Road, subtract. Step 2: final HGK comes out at 14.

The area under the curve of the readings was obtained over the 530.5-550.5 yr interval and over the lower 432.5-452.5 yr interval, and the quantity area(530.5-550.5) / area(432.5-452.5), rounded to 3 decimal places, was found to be 0.929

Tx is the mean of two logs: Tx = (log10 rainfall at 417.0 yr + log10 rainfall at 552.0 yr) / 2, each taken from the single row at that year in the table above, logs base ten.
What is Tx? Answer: 2.06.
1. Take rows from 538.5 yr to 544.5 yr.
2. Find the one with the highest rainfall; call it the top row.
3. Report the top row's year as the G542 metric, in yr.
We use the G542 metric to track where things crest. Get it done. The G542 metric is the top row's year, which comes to 539.0 yr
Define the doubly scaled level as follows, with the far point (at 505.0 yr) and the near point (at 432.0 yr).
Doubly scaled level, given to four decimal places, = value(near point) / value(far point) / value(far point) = 0.0112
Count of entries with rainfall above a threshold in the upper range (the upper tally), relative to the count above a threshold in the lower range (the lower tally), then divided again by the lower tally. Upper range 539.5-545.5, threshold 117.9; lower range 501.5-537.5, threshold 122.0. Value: 0.11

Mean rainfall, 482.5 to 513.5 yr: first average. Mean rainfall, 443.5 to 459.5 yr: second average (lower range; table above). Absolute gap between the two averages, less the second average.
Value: -112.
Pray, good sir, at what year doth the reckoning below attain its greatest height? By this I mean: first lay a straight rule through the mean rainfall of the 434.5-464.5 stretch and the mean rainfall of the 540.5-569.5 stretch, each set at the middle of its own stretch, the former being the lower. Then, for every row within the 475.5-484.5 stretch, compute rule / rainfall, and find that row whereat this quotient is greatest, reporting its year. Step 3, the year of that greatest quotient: 483.0 yr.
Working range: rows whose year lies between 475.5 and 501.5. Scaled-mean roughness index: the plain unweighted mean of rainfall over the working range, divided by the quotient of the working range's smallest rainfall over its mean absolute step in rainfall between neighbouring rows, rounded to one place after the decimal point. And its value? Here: 6.8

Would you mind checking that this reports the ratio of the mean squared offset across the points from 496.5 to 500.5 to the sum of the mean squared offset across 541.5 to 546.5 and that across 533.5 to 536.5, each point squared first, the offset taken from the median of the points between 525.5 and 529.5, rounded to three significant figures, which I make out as 2.39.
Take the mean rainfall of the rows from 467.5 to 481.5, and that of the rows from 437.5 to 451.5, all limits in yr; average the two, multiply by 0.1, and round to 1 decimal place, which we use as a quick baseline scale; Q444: 12.5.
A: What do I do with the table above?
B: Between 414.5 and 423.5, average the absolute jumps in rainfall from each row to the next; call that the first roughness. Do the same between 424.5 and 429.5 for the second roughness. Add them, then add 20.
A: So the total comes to 28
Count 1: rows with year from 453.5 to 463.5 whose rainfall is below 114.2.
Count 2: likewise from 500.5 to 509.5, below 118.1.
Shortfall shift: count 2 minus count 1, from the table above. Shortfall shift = 9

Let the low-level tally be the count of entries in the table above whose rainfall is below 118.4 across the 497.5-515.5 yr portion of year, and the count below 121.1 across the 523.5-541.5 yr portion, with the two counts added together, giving 24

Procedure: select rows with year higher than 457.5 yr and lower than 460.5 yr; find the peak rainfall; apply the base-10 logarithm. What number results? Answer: 2.13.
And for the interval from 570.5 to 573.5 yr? 2.05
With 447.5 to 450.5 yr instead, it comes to 2.16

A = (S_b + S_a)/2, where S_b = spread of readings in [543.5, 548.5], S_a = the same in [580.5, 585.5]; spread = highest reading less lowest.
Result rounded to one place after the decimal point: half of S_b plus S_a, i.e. 7.3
